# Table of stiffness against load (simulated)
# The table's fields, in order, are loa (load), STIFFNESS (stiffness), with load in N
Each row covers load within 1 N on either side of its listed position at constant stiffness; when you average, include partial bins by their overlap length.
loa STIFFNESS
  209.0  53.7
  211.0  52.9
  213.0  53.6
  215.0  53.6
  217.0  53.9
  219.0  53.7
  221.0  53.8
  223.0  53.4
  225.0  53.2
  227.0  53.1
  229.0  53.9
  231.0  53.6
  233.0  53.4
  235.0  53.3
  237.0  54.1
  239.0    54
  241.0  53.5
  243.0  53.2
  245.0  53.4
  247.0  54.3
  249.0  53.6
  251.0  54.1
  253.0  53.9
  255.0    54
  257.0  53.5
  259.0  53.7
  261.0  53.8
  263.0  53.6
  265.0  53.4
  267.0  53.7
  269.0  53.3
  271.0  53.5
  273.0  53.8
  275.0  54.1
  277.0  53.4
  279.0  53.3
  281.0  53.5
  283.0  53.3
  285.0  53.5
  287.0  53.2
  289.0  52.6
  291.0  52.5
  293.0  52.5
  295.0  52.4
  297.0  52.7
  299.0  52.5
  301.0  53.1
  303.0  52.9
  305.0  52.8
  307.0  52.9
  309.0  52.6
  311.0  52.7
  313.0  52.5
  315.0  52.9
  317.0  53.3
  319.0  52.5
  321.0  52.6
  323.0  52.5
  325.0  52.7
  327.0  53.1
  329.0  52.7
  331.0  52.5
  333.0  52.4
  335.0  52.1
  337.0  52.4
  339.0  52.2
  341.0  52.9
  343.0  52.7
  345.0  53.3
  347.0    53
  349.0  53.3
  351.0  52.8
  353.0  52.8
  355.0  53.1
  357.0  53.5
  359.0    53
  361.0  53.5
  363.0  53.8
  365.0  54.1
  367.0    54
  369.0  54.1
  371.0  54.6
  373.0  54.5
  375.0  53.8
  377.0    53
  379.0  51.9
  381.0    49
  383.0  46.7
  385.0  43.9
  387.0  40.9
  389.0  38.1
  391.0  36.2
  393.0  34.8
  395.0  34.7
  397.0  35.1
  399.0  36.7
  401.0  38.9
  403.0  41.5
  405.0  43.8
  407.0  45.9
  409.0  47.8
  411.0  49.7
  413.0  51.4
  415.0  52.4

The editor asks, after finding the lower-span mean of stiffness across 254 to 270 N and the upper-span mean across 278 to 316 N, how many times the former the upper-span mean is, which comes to 0.99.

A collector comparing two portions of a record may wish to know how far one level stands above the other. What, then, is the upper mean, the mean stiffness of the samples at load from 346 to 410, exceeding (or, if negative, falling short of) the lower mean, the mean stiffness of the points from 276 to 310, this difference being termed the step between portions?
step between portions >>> -5.34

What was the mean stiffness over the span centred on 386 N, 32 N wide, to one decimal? 43.9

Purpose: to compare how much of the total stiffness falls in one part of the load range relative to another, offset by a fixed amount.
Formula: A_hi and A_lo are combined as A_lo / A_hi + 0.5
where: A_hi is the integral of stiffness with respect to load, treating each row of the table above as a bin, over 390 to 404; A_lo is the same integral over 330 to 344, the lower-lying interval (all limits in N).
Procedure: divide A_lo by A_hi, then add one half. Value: 1.92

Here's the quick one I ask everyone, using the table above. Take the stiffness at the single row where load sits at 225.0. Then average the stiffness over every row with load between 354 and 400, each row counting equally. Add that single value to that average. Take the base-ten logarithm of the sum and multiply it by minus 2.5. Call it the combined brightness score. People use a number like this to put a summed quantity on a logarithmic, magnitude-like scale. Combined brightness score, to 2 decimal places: -5.01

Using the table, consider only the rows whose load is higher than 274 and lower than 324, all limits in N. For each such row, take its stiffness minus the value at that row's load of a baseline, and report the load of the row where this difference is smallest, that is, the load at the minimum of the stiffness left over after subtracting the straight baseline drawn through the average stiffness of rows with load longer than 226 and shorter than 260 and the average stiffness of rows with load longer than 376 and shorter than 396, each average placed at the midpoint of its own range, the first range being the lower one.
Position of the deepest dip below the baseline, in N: 277.0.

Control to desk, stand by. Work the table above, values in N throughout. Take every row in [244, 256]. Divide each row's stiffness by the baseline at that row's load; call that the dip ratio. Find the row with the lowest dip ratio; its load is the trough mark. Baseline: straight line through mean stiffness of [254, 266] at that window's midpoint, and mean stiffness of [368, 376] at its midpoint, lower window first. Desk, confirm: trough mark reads 245.0 N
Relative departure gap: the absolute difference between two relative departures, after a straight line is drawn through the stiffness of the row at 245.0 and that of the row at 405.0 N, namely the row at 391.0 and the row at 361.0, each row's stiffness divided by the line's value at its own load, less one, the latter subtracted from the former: 0.34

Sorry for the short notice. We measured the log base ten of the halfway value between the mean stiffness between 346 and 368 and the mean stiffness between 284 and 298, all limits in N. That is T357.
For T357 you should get 1.72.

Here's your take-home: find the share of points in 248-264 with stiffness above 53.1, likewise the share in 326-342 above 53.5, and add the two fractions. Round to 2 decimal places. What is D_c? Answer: 1.00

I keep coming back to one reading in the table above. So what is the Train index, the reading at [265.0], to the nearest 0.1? 53.4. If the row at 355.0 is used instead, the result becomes 53.1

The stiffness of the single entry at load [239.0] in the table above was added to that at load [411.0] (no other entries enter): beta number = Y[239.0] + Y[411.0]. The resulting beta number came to 104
